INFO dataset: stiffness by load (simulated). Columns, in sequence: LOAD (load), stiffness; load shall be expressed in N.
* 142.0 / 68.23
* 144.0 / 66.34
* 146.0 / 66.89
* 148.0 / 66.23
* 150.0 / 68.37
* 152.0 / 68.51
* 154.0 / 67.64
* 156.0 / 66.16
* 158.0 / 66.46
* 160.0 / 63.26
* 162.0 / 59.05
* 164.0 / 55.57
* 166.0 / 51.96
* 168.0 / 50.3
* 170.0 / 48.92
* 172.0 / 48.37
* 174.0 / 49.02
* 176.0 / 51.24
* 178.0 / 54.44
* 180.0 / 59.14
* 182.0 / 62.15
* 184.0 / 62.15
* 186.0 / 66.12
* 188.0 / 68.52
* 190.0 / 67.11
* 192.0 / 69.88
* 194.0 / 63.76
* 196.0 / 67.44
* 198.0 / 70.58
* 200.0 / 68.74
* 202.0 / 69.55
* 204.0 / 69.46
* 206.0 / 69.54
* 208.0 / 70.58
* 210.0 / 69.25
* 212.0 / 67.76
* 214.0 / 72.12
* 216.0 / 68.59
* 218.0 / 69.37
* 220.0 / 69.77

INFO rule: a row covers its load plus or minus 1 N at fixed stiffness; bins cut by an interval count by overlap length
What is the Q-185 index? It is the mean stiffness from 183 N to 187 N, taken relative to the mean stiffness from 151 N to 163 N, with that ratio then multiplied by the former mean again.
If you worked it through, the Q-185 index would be 63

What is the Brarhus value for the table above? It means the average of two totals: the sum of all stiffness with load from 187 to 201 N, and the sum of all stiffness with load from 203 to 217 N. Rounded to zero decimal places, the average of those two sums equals 482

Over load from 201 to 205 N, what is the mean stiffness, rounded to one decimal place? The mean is 69.5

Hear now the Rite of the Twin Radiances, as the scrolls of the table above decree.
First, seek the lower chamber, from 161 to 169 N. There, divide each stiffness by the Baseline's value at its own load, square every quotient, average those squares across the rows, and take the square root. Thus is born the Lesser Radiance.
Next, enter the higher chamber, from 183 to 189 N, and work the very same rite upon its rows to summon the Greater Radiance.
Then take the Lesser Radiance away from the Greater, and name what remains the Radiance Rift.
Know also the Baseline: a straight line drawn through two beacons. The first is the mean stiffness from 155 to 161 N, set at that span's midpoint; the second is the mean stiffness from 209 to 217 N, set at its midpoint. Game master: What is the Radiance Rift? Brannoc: 0.15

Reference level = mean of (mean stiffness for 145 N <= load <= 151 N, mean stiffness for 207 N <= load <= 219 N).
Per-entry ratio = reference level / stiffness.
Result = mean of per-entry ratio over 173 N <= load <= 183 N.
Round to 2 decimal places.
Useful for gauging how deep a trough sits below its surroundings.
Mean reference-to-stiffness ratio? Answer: 1.25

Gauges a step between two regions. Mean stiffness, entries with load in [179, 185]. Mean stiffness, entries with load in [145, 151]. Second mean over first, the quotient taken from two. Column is 0.90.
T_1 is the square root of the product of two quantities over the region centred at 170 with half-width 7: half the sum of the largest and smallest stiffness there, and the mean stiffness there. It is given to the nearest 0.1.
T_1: 51.4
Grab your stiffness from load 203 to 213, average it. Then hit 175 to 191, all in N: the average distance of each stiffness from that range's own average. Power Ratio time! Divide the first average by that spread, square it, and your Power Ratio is 207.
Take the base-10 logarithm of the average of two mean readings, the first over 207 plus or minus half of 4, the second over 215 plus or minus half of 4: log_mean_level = 1.85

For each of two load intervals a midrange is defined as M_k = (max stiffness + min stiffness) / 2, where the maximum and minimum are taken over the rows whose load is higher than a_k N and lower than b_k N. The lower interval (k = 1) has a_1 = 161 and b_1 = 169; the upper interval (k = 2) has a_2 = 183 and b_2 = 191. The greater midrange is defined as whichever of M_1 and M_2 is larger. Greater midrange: 65.3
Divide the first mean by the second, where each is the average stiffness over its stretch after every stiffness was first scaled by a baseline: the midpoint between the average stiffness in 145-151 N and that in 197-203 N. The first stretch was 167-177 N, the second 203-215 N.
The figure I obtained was 0.71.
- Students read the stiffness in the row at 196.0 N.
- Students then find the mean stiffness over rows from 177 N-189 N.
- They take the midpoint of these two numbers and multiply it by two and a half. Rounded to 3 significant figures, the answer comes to 162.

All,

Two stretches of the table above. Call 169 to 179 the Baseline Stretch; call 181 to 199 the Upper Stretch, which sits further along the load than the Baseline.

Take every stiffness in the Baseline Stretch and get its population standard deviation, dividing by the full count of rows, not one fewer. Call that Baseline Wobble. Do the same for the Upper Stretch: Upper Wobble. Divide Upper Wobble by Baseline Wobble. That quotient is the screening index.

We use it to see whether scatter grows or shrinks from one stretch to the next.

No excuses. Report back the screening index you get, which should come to 1.3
